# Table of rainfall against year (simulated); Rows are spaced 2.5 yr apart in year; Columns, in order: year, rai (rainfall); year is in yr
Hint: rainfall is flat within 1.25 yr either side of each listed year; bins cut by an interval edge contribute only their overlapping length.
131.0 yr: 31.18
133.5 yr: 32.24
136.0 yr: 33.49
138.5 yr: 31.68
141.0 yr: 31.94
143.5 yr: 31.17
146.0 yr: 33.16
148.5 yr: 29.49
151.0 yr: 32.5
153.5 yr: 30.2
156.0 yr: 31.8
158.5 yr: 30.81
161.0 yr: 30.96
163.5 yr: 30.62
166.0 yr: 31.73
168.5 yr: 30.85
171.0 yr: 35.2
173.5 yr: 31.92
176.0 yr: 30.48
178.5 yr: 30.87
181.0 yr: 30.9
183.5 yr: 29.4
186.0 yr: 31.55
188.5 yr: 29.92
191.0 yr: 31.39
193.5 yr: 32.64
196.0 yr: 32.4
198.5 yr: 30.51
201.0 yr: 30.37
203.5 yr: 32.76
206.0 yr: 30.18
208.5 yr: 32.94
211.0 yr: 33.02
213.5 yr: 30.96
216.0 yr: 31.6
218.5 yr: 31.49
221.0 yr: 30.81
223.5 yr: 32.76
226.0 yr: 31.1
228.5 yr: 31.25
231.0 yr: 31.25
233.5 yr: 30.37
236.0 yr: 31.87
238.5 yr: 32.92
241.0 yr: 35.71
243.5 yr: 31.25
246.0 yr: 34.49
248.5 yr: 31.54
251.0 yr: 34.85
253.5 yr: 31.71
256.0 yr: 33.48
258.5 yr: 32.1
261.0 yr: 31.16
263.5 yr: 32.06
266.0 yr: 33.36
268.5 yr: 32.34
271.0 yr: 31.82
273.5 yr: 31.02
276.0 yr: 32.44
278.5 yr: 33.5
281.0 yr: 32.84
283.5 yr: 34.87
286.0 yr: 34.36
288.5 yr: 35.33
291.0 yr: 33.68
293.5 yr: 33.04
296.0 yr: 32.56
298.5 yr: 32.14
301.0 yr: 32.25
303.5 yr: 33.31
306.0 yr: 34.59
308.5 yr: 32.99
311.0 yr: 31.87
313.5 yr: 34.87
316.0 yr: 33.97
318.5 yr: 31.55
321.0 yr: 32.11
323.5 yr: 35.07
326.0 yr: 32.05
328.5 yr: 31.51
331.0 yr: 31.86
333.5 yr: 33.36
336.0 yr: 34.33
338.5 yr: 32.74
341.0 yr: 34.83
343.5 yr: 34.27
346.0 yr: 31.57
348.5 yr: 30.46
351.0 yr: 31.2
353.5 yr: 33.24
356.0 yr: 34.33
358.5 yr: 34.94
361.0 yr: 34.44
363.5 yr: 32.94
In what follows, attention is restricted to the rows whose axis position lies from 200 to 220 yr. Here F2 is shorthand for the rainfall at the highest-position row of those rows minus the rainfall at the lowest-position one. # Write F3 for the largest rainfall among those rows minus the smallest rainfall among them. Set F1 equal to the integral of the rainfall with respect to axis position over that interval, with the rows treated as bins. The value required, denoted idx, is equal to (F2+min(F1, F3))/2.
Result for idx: 1.98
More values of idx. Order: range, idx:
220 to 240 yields 2.33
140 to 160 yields 1.27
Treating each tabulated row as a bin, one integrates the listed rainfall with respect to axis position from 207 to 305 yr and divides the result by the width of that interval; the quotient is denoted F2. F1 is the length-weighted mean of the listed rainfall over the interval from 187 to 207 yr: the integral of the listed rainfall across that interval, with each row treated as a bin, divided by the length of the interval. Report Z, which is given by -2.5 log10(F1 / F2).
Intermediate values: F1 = 31.3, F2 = 32.6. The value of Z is 0.04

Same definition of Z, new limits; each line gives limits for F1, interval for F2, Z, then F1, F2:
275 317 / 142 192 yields -0.07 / 33.5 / 31.2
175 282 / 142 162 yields -0.02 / 31.9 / 31.3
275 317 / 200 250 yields -0.05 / 33.5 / 32.0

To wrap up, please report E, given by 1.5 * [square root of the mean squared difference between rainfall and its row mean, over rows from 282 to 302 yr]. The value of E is 1.72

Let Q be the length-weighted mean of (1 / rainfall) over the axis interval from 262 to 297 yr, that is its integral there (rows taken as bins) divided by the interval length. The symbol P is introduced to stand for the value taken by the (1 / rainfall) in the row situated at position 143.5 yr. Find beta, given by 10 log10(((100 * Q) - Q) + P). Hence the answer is 4.813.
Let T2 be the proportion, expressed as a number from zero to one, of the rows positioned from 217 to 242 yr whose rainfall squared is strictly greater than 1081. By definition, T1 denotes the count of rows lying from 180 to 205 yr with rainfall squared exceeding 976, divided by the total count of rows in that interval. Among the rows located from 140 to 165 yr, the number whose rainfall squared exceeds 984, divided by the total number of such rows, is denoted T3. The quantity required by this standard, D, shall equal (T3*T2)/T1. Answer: 0.16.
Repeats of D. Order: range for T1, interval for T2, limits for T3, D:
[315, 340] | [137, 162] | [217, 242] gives 0.05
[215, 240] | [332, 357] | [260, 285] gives 0.69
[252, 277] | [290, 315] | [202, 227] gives 0.45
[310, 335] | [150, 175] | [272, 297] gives 0.09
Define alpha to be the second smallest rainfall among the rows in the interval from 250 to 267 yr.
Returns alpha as 31.71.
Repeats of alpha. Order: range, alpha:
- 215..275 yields 30.81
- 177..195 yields 29.92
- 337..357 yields 31.2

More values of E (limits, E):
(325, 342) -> 1.77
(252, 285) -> 1.55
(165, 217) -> 1.95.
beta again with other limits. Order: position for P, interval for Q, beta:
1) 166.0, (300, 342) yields 4.806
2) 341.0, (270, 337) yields 4.807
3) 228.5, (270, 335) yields 4.817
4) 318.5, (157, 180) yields 5.026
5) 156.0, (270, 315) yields 4.795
